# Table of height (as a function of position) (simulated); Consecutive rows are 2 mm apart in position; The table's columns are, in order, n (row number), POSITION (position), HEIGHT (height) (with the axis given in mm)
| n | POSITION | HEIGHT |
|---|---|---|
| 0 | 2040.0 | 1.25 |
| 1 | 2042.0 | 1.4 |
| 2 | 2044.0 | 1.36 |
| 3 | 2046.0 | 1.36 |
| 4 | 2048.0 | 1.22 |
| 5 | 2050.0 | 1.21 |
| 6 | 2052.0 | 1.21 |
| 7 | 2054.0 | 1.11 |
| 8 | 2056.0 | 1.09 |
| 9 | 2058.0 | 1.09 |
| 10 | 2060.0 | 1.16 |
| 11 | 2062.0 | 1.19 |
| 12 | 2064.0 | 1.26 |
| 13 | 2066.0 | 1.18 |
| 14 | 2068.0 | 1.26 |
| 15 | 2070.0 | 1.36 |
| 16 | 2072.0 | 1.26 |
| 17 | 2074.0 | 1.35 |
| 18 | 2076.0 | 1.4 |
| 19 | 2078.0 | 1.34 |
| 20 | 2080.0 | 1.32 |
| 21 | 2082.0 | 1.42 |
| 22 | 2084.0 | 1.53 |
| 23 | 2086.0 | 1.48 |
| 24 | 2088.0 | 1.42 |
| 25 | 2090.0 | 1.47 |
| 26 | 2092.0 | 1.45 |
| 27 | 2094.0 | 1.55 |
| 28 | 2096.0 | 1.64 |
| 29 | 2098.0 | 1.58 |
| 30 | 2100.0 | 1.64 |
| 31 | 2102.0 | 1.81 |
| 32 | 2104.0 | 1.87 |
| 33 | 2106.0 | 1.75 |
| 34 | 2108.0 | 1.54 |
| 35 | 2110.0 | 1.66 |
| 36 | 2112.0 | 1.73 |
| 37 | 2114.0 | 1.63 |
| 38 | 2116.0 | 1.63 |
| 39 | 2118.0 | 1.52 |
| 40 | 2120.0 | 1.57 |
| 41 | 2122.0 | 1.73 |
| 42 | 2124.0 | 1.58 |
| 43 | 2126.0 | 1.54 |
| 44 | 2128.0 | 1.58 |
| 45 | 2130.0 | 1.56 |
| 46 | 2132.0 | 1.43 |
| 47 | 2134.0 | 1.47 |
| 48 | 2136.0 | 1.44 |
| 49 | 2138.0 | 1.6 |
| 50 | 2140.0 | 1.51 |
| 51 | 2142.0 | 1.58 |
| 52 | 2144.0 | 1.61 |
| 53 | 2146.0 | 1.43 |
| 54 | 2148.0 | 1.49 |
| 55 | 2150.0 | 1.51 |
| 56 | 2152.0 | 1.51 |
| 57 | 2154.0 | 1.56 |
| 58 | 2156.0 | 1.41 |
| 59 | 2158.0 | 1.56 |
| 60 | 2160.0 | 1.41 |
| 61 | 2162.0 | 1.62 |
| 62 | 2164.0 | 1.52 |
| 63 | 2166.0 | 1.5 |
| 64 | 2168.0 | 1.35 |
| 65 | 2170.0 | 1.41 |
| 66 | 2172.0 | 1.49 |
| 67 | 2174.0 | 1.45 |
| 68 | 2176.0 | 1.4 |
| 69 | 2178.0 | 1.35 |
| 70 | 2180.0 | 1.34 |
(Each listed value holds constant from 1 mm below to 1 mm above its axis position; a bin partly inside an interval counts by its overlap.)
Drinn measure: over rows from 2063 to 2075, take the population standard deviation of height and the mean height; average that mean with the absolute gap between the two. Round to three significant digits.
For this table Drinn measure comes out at 1.25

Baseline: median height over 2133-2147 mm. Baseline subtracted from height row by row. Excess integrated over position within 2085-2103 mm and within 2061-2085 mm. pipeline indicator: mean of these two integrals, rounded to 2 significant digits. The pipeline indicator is -1.8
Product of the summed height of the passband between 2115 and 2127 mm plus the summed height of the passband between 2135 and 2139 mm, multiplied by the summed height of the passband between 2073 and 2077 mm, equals 35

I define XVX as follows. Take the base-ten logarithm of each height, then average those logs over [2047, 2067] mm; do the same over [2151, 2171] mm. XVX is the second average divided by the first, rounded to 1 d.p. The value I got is 2.5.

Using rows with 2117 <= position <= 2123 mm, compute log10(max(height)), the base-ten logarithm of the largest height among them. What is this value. 0.238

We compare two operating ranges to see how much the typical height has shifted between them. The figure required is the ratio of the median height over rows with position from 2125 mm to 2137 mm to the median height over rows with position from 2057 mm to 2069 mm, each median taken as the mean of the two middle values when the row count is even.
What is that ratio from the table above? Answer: 1.3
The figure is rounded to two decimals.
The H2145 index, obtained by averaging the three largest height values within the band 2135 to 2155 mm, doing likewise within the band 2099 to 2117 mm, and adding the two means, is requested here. 3.41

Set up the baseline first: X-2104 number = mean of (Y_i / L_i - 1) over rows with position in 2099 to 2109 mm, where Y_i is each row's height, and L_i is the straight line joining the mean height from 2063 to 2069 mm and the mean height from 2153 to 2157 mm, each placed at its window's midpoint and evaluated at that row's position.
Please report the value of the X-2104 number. 0.28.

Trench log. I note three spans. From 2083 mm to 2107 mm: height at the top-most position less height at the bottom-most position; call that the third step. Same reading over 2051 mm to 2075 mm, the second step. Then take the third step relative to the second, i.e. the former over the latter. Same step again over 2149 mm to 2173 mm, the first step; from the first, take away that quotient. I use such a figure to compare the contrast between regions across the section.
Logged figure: -1.6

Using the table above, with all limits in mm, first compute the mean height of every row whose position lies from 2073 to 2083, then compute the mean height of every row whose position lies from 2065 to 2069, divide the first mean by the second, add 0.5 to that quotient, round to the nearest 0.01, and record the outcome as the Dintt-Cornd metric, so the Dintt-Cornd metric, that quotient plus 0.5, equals 1.62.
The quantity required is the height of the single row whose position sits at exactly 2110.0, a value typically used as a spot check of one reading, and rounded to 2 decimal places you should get 1.66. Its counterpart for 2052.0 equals 1.21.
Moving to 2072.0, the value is 1.26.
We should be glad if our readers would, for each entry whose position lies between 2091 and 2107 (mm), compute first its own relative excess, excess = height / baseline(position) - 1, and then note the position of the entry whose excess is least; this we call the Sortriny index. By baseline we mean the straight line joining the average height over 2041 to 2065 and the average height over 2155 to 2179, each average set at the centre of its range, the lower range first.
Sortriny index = 2092.0 mm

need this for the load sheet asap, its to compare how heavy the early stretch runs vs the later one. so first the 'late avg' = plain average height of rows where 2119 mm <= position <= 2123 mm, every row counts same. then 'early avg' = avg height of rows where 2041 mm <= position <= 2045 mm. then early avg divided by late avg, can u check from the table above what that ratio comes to 0.84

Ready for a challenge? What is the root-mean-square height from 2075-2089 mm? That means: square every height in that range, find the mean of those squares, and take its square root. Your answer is 1.42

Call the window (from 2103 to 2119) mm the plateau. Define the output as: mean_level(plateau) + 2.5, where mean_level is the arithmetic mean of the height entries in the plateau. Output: 4.17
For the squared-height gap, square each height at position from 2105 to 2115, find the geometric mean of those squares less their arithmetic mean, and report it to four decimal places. -0.0114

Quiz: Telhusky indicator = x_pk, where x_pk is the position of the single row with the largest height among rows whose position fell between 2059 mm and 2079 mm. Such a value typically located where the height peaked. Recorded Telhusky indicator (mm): 2076.0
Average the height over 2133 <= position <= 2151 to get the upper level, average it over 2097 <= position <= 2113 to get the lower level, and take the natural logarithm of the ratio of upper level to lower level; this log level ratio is -0.11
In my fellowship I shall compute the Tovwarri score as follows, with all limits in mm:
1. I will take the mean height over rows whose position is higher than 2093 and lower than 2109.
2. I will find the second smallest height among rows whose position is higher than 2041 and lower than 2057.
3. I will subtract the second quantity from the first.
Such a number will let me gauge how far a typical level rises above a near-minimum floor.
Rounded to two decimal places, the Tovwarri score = 0.56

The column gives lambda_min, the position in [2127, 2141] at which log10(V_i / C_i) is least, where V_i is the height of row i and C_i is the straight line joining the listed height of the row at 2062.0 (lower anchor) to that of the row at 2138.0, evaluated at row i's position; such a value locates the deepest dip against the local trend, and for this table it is 2136.0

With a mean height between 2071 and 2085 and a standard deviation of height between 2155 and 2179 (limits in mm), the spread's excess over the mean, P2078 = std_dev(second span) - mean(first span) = -1.29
